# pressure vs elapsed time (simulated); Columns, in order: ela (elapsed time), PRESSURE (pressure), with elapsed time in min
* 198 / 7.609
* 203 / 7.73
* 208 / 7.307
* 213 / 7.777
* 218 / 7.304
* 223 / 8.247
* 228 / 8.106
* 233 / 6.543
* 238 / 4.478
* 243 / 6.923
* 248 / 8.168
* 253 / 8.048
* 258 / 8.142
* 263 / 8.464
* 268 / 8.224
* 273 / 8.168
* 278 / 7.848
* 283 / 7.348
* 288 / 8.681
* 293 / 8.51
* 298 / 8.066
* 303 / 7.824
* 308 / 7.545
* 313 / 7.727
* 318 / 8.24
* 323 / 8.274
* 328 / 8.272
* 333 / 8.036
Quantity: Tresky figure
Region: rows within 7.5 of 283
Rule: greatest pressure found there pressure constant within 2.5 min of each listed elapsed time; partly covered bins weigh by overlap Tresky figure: 8.681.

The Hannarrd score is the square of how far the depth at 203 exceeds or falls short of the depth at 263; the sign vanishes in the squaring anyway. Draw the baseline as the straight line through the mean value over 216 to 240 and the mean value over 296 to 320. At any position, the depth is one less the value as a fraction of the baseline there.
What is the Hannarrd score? 0.000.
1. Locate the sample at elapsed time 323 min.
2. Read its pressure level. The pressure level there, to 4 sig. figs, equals 8.274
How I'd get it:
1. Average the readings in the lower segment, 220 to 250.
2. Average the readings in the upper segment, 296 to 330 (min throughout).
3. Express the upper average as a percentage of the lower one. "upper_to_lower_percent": 113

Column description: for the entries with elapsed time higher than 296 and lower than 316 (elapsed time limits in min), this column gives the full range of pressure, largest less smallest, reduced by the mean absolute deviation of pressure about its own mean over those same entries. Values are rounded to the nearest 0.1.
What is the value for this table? 0.4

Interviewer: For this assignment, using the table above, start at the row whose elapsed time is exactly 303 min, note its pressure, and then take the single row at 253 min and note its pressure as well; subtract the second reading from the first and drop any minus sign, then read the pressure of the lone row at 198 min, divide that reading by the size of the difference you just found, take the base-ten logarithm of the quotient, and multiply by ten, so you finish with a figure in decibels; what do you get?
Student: 15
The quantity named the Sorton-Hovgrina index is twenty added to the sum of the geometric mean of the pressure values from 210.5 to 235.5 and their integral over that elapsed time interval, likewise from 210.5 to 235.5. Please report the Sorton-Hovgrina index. 217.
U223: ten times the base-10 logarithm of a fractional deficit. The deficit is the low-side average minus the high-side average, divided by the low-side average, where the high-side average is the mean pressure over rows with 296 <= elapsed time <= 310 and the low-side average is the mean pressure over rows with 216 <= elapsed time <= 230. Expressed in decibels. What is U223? -20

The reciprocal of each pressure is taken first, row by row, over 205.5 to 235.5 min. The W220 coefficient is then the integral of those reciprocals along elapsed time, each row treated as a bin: 4.00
